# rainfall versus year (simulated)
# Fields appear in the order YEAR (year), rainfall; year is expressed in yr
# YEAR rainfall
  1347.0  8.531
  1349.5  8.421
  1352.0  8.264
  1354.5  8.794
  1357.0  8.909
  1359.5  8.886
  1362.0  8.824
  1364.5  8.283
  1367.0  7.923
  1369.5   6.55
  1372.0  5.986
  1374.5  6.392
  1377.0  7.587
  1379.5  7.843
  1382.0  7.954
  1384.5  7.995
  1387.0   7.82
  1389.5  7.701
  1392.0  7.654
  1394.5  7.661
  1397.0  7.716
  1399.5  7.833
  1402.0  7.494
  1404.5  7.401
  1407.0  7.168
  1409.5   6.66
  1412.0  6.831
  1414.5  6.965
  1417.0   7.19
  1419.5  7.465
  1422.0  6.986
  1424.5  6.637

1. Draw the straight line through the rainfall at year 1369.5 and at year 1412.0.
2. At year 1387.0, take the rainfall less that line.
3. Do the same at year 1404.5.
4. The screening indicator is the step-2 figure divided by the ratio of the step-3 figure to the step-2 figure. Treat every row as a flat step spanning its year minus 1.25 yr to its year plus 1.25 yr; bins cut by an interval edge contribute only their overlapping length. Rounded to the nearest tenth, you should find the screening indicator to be 2.2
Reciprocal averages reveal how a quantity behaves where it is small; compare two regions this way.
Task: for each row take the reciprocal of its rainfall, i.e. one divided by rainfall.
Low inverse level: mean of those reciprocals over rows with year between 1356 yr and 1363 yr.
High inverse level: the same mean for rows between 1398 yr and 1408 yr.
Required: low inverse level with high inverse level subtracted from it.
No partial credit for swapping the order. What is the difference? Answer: -0.021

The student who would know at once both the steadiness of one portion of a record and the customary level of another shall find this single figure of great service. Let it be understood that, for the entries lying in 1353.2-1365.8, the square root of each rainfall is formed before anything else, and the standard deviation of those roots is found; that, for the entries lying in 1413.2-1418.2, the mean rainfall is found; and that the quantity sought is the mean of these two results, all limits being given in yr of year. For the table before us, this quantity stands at 3.56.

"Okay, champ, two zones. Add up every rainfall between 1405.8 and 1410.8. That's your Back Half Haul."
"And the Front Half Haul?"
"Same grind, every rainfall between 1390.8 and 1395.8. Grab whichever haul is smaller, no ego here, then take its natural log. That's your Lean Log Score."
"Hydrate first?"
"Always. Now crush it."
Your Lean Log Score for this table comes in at 2.63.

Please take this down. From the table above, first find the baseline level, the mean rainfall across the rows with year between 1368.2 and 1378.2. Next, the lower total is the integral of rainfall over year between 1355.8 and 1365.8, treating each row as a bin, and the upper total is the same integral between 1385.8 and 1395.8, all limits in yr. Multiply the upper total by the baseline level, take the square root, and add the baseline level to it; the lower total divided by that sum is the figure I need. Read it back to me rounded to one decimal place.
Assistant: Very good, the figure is 3.0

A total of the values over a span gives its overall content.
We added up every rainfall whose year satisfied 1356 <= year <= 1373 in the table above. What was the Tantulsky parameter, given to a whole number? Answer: 55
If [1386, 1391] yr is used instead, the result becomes 16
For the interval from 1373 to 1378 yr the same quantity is 14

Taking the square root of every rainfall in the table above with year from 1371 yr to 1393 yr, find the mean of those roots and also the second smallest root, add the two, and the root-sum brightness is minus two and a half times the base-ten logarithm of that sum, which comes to -1.801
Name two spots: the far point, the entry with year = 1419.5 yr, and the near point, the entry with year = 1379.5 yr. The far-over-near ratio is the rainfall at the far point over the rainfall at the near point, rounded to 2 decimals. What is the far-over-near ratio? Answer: 0.95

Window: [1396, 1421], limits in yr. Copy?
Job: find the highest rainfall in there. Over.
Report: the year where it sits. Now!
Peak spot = 1399.5 yr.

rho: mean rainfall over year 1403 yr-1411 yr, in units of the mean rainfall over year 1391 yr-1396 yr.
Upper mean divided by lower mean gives 0.924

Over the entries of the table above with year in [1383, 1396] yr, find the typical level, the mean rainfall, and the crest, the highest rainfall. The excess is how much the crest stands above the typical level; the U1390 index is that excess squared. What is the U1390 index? 0.05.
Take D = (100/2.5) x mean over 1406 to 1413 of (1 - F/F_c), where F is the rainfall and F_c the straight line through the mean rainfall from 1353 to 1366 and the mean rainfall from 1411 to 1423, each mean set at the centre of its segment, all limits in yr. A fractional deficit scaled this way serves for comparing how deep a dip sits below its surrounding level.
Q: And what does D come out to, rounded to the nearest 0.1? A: 2.3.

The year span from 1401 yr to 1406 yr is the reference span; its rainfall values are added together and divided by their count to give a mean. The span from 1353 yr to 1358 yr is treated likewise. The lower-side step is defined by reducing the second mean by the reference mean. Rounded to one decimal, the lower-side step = 1.4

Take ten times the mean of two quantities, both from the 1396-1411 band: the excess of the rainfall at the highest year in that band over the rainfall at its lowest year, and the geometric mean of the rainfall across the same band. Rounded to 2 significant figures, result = 32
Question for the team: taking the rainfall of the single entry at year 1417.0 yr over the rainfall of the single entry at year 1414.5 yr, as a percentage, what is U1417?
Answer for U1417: 103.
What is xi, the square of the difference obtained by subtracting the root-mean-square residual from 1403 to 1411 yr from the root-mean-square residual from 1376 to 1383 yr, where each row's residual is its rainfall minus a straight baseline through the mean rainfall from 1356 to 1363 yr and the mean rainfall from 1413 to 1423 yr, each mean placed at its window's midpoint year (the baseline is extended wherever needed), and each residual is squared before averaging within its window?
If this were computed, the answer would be 0.004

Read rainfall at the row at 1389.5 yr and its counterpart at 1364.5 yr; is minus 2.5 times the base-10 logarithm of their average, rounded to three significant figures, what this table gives -2.26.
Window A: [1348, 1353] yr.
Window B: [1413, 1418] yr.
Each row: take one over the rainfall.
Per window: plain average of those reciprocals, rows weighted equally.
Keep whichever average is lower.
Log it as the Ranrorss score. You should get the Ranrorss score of 0.120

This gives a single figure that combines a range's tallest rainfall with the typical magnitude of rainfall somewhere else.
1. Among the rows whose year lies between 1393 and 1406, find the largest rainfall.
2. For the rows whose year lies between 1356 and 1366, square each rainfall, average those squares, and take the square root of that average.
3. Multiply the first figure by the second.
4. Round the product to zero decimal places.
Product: 68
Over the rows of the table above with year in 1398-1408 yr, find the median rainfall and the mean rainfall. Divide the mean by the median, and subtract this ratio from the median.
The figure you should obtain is 6.4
